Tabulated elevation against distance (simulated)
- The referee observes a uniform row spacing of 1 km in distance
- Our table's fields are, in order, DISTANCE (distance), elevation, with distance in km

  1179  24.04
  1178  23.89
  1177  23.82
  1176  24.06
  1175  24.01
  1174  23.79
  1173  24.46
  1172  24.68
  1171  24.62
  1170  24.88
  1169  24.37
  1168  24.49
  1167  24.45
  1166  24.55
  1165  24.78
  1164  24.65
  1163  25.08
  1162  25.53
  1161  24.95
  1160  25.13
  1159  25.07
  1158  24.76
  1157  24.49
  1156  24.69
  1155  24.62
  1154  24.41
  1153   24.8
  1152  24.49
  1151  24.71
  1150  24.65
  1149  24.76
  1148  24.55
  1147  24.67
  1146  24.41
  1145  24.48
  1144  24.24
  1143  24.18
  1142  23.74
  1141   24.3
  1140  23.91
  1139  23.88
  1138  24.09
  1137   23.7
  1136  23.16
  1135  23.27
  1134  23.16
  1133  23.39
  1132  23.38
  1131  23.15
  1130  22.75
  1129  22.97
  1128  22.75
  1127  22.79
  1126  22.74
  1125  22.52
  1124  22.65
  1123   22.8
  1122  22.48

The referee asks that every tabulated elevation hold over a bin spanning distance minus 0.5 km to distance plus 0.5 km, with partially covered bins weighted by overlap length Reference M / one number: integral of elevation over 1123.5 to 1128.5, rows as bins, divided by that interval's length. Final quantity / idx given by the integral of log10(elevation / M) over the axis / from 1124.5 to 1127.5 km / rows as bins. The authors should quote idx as 0.00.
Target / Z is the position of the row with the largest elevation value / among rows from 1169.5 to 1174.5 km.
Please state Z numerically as 1170 km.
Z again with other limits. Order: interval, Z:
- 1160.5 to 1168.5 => 1162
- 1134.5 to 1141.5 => 1141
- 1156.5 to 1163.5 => 1162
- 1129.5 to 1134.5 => 1133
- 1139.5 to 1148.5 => 1147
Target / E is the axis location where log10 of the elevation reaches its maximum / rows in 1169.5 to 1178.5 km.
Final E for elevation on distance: 1170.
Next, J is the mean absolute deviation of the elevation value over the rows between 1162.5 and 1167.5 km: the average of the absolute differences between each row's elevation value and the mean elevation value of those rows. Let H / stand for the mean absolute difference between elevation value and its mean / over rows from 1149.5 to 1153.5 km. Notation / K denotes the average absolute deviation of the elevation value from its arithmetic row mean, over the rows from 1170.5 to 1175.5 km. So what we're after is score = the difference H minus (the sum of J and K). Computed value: -0.4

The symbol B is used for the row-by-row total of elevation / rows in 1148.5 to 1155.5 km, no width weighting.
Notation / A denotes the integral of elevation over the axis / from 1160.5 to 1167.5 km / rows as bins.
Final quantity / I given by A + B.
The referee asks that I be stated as 346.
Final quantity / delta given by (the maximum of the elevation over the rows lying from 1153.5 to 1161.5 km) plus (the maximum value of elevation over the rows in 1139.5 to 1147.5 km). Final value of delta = 49.8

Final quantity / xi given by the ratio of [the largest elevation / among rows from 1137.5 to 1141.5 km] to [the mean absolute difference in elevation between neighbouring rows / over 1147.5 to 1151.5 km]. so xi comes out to 192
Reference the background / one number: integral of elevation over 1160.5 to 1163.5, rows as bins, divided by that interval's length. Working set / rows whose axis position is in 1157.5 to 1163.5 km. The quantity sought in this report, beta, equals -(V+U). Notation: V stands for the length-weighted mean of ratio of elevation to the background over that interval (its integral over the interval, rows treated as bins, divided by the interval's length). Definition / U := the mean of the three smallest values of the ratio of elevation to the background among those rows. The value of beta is -1.99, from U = 0.99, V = 0.996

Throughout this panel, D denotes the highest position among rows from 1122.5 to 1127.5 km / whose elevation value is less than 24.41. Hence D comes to 1127 km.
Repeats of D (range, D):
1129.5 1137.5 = 1137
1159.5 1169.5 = 1169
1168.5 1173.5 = 1169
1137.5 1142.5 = 1142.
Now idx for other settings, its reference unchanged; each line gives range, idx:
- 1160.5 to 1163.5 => 0.14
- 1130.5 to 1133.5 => 0.03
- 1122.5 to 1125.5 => 0.00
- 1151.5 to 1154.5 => 0.10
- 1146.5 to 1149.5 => 0.11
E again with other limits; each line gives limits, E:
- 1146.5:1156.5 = 1153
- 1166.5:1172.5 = 1170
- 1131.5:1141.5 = 1141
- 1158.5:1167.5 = 1162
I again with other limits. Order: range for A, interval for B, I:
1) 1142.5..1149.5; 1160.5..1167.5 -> 345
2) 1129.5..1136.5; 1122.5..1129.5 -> 321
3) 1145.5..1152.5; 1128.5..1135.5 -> 334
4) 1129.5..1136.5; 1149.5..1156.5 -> 335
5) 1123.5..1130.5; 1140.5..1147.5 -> 329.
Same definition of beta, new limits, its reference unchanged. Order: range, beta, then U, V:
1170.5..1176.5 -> -1.91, 0.95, 0.964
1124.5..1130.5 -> -1.80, 0.90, 0.903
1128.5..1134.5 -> -1.83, 0.91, 0.918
